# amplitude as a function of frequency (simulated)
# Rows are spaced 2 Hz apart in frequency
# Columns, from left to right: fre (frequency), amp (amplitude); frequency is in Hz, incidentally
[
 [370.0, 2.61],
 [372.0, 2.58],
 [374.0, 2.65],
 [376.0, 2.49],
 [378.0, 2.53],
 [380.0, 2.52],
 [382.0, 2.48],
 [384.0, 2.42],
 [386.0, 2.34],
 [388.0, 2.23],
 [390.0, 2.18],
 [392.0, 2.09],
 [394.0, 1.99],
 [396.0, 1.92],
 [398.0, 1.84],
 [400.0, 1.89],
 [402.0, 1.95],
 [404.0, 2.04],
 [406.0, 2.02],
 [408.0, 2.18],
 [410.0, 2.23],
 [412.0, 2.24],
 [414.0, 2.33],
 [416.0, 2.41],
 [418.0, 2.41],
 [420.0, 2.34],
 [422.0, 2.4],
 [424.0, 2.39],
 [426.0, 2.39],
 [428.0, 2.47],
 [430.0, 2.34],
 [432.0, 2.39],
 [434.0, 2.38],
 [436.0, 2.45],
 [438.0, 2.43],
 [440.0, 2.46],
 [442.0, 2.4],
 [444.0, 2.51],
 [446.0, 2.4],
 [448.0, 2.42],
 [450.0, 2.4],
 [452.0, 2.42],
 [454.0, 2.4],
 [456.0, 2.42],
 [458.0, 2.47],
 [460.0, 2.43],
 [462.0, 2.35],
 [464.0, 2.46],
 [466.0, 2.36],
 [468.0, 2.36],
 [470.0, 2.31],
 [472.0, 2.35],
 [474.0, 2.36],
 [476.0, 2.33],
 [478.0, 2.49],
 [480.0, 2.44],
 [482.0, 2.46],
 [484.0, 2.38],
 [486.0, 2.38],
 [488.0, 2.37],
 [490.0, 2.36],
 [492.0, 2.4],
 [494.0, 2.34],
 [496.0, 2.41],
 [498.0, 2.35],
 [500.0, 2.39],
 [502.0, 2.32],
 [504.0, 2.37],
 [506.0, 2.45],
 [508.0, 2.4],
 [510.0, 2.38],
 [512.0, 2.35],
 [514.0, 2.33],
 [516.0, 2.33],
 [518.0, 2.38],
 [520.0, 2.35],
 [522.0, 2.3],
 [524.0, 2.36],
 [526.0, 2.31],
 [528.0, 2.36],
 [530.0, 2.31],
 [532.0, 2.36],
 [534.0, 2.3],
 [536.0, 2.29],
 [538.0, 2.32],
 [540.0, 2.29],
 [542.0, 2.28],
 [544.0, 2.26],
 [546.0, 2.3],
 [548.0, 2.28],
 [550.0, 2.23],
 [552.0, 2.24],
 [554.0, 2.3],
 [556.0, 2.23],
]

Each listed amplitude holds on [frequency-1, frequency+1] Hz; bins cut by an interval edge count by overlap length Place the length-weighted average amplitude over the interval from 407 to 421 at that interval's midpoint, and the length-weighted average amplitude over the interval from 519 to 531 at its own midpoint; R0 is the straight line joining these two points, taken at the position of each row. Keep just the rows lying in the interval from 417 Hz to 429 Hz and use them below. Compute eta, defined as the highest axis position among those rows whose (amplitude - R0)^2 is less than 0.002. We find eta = 420.0 Hz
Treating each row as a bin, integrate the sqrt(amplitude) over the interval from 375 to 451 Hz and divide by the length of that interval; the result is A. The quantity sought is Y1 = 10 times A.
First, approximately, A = 1.51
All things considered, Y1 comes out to 15.14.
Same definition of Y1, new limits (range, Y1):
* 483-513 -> 15.42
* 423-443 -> 15.52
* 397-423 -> 14.73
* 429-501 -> 15.49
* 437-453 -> 15.59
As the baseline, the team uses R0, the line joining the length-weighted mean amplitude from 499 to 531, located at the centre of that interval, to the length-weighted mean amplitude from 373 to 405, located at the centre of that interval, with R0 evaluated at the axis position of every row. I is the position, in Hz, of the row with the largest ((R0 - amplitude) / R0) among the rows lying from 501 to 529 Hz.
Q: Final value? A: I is 522.0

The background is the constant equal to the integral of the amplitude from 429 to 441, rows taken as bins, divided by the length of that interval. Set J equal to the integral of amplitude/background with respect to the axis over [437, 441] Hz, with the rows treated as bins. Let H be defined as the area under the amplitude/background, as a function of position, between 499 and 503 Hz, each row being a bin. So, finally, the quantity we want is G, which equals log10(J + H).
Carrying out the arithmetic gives 0.902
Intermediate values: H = 3.91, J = 4.06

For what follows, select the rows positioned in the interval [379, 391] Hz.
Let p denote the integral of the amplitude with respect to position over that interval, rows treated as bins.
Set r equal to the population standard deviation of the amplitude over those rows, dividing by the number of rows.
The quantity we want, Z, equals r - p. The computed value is -28.2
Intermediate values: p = 28.3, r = 0.12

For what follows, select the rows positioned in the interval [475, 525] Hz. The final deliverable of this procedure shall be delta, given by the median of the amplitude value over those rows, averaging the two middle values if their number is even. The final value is 2.37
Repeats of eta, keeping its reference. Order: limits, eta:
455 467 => 466.0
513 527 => 526.0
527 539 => 538.0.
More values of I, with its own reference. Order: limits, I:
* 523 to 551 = 550.0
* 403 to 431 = 406.0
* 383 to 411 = 398.0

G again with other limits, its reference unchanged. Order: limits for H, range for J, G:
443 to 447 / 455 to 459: 0.911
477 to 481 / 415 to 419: 0.908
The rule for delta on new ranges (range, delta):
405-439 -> 2.39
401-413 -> 2.11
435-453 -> 2.42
